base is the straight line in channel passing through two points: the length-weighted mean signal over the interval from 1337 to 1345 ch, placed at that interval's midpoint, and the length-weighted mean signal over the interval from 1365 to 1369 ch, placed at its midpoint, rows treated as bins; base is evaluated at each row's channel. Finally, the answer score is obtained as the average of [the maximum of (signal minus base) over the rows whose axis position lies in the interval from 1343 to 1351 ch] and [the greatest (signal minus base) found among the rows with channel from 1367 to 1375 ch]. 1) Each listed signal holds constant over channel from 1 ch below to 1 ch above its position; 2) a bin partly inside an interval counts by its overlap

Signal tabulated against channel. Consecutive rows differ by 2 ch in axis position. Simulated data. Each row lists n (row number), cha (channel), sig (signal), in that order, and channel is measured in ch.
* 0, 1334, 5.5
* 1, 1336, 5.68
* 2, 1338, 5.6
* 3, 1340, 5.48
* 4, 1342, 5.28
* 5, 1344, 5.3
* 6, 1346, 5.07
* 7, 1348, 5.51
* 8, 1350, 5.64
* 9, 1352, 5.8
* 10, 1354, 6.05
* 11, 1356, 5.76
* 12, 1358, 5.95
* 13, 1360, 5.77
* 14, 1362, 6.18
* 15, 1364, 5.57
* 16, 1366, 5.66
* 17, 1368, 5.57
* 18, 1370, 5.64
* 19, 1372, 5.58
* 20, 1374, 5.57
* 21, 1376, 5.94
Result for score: 0.08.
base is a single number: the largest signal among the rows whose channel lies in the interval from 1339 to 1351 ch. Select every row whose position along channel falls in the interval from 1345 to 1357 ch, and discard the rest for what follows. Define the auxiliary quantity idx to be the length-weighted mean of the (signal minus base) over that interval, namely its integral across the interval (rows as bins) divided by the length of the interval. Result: 0.00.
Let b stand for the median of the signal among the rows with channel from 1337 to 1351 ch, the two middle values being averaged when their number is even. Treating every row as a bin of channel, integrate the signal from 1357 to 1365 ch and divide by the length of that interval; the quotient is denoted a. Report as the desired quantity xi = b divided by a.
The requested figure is 0.93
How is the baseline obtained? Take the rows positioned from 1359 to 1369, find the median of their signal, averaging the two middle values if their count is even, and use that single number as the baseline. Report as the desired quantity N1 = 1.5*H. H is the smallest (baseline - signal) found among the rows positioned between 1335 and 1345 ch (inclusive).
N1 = -0.03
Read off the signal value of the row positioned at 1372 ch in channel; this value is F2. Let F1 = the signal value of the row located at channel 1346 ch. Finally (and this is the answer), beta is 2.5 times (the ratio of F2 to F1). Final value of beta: 2.75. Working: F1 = 5.07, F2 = 5.58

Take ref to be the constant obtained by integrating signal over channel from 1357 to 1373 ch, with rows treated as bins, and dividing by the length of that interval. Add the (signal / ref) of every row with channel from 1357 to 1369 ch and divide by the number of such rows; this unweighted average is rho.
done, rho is 1.01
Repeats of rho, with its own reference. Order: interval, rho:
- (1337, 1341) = 0.97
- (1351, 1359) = 1.03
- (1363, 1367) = 0.98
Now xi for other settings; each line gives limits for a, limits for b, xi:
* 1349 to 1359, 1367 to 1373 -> 0.96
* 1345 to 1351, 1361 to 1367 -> 1.05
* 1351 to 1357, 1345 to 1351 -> 0.94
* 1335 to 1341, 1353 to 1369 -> 1.03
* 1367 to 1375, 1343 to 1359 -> 1.02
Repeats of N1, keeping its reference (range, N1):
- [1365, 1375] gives 0.00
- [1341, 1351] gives 0.03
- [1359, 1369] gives -0.78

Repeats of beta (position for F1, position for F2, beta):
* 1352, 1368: 2.40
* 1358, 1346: 2.13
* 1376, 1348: 2.32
